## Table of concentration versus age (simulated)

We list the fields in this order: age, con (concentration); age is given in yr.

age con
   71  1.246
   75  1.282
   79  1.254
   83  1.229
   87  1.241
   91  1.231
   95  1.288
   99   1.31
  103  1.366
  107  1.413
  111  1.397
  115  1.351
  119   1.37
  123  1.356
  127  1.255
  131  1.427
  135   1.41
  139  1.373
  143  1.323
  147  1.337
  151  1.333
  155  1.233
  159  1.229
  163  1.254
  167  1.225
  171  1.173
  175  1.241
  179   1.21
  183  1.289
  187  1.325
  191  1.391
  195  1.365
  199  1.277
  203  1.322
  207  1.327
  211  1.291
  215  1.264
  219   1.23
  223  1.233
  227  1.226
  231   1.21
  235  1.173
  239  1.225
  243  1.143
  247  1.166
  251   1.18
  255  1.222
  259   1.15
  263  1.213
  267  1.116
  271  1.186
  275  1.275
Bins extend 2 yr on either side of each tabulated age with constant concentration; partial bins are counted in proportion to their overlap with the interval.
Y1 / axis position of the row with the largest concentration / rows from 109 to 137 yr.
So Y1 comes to 131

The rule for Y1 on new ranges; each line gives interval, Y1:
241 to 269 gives 255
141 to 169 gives 147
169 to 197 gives 191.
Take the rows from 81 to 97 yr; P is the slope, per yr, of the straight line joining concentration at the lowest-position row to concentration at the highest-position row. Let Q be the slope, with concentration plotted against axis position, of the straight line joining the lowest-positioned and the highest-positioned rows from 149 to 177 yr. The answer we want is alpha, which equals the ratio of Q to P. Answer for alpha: -0.8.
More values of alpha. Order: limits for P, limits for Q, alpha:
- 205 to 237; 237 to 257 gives 0.0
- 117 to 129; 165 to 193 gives -0.5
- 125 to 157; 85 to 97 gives -7.5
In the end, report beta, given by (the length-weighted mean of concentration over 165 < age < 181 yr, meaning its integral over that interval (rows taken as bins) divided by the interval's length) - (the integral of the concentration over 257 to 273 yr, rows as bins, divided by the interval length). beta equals 0.05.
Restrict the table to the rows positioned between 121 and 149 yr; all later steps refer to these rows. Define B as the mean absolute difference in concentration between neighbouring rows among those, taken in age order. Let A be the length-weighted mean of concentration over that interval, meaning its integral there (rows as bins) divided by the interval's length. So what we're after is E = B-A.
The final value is -1.29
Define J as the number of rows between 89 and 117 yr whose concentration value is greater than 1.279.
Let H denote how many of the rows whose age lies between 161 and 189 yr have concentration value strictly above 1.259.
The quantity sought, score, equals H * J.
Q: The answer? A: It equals 12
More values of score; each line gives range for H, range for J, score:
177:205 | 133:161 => 30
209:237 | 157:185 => 2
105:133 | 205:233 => 12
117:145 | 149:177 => 6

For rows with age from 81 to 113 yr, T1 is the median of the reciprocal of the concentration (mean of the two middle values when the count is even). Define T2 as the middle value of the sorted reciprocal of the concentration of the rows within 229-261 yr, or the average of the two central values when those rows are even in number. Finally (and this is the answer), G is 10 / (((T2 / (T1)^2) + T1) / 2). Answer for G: 9.1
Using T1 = 0.770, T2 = 0.85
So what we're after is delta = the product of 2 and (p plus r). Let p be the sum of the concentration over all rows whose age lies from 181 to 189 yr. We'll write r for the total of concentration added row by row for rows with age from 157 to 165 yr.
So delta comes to 10.2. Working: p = 2.61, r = 2.48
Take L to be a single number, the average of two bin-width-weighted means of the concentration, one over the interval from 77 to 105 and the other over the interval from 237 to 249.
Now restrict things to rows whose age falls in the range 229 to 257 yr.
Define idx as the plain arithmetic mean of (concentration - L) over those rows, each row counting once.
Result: -0.038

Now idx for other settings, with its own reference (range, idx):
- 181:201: 0.103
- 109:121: 0.147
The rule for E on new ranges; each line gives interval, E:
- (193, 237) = -1.24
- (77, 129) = -1.28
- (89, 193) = -1.27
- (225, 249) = -1.15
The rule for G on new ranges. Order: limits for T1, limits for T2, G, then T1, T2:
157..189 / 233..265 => 9.5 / 0.810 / 0.85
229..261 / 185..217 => 10.5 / 0.850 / 0.76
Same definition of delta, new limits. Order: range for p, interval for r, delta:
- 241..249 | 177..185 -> 9.6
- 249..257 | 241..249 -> 9.4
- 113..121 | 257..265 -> 10.2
